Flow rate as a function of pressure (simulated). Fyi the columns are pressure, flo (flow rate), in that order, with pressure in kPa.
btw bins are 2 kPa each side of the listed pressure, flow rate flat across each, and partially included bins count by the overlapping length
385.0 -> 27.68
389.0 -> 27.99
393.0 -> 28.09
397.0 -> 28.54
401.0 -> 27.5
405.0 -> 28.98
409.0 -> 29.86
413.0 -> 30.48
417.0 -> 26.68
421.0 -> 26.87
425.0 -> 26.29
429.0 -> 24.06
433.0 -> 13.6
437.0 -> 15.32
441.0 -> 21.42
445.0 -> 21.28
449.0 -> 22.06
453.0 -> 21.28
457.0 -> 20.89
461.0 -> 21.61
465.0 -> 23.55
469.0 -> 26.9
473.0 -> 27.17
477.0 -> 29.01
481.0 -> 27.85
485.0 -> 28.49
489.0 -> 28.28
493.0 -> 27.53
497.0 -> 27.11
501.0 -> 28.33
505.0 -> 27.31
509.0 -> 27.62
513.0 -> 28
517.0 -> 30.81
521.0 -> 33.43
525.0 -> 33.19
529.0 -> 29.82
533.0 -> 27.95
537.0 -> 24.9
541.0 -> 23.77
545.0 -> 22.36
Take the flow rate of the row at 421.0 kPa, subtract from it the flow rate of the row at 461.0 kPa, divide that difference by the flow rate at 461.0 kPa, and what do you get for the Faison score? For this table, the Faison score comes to 0.243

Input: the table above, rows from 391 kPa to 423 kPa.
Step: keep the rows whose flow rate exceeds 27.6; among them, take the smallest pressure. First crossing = 393.0 kPa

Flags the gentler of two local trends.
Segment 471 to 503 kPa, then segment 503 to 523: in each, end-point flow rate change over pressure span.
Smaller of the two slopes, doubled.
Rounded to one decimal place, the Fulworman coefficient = 0.1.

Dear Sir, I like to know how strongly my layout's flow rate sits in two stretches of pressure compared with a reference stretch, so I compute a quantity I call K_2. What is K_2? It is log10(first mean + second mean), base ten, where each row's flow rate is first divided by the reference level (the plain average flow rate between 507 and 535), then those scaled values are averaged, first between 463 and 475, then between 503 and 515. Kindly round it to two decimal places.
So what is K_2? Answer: 0.25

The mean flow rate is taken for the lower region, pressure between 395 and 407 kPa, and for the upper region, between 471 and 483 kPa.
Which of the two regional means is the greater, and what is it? 28.3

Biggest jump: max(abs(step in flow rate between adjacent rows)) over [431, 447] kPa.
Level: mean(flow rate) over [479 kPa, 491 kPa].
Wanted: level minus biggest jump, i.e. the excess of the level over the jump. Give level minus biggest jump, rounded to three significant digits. 22.1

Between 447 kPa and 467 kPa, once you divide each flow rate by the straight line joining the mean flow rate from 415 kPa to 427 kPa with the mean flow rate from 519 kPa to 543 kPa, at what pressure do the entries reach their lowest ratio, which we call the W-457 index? 457.0 kPa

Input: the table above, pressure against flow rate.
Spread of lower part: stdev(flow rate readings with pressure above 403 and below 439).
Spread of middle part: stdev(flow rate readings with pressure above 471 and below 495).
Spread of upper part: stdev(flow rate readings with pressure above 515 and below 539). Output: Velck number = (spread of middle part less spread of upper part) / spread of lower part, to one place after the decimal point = -0.4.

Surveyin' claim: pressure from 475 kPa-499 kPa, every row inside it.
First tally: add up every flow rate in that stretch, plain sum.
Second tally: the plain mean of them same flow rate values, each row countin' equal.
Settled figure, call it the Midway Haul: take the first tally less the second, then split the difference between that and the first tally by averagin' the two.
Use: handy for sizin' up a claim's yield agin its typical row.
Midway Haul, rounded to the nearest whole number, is 154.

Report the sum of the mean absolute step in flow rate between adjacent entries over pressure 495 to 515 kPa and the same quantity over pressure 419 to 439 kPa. 4.5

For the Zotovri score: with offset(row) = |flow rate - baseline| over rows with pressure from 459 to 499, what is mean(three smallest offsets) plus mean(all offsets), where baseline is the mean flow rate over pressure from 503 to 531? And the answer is 4.7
